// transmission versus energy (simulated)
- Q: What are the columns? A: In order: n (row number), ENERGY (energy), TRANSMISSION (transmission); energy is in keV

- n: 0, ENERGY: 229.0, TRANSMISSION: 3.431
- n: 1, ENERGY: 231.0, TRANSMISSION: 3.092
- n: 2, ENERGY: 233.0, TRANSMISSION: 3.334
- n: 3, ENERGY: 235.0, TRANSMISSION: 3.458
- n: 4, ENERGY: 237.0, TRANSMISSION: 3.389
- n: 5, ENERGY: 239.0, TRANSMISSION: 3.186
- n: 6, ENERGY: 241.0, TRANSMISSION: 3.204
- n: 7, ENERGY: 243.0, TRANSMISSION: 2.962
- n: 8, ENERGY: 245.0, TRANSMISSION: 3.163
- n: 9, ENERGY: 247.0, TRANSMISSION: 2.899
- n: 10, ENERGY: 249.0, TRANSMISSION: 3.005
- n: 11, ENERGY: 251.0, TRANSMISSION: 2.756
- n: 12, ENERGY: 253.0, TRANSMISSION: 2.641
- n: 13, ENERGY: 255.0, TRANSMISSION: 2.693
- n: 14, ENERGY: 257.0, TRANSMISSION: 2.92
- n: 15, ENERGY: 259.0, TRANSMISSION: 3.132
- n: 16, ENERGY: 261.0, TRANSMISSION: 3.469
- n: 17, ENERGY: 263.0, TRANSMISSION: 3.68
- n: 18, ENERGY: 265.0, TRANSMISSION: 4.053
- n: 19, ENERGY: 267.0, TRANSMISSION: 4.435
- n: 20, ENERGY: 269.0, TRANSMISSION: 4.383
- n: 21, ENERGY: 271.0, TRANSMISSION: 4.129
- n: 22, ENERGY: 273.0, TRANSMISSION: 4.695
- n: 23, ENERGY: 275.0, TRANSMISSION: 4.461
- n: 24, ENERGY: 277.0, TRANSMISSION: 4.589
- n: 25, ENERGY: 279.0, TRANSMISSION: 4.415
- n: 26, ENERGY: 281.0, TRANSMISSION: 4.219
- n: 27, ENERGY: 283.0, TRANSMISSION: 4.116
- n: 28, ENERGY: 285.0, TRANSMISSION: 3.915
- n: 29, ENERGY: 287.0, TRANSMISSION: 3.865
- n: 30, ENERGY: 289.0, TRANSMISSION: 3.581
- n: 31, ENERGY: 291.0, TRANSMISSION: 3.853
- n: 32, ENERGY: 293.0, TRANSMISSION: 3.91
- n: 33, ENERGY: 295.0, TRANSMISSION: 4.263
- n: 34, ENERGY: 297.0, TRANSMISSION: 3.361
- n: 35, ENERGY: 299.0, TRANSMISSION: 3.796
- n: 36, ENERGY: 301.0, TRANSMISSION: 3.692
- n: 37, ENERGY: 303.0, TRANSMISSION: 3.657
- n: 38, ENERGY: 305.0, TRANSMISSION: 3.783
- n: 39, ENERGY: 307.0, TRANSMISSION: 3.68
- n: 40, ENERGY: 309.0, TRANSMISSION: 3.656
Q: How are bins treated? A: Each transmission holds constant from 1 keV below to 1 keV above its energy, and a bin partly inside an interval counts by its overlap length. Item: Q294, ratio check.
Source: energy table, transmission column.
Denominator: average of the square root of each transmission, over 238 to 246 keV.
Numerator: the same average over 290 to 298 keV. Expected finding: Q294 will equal 1.11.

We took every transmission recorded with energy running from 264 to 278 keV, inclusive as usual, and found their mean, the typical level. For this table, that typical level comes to 4.39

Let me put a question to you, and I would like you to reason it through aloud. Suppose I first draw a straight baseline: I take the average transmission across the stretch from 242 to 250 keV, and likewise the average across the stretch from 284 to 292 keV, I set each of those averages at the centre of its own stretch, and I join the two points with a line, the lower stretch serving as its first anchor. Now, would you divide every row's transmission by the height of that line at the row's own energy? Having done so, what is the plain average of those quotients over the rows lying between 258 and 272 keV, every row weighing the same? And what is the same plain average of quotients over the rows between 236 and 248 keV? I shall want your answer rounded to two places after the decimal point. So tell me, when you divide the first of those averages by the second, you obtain 1.08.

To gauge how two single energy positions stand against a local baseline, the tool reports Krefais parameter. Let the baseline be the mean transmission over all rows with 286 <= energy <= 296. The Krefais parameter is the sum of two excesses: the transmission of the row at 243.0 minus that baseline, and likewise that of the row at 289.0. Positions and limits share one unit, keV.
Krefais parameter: -1.2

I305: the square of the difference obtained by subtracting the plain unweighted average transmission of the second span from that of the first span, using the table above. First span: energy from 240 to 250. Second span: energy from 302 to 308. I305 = 0.44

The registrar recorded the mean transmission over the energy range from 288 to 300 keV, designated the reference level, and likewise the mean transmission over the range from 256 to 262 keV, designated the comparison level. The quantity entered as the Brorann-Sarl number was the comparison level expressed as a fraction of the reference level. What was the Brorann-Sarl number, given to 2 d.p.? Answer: 0.84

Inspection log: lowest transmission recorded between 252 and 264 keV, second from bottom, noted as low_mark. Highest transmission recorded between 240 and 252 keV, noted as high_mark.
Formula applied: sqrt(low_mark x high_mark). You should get 2.9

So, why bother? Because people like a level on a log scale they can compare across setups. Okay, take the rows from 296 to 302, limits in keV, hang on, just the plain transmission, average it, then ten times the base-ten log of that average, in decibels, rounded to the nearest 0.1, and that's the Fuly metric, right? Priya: 5.6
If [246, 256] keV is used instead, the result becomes 4.5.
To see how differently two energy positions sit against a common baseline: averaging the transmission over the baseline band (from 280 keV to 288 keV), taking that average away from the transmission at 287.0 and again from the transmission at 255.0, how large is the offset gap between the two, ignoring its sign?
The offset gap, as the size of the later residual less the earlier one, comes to 1.2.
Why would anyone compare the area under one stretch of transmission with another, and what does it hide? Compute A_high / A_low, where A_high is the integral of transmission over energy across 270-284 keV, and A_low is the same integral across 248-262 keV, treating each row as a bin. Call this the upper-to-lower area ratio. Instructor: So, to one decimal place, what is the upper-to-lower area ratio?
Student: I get 1.5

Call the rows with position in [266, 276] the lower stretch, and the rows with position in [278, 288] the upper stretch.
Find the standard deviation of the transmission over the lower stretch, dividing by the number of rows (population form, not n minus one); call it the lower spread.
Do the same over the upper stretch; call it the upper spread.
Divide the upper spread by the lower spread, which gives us 1.1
